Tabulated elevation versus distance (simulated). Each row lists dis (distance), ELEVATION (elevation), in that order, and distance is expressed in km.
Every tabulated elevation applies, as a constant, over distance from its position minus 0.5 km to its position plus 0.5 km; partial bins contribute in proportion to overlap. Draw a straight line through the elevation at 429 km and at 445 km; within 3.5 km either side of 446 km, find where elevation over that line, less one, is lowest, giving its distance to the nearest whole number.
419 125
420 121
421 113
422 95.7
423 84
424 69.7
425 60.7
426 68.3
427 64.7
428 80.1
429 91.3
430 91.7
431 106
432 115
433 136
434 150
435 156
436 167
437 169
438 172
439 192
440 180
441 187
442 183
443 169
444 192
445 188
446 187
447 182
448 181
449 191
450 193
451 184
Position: 448 km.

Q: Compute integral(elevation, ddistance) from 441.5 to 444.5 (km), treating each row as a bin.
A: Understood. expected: 544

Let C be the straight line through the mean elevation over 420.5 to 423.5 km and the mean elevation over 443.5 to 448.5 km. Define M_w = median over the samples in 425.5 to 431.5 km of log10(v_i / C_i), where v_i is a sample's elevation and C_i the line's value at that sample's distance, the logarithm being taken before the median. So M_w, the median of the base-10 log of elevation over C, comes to -0.16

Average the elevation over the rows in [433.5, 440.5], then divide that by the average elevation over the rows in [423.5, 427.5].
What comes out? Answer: 2.6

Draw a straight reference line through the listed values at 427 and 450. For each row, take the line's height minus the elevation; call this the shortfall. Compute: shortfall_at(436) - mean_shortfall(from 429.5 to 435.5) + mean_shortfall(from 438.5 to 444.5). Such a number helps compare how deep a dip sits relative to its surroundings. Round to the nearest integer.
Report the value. -60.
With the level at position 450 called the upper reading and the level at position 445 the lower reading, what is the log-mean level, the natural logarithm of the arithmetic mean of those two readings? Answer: 5.2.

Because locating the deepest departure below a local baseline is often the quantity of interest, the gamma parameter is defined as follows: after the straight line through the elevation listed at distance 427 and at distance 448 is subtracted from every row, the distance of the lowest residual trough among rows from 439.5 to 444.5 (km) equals 443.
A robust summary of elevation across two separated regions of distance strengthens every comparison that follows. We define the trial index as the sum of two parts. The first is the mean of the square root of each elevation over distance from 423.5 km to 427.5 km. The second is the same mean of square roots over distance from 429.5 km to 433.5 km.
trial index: 18.7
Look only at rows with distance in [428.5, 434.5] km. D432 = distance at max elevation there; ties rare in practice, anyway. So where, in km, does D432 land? 434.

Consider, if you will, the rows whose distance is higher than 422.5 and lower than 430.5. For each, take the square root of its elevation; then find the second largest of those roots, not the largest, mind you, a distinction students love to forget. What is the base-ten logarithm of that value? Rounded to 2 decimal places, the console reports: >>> 0.98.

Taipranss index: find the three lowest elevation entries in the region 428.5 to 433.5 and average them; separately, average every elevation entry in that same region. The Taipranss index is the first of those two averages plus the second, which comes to 204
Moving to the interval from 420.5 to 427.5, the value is 144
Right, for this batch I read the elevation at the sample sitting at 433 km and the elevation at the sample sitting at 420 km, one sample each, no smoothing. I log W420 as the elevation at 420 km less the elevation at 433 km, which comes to -15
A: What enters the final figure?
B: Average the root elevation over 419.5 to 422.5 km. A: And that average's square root 3.2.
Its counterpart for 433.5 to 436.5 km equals 3.5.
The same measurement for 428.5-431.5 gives 3.1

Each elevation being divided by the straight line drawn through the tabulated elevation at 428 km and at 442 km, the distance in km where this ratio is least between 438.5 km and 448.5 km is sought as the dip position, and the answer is 448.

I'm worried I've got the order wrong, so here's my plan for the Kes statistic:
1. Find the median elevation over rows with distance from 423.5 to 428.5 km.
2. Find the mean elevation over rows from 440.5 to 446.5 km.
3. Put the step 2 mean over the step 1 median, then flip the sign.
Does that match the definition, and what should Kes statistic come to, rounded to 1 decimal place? -2.7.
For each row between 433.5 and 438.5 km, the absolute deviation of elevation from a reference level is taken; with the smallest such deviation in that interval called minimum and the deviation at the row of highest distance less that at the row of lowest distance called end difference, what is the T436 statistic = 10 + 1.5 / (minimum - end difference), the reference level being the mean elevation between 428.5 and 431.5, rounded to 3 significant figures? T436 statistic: 10.0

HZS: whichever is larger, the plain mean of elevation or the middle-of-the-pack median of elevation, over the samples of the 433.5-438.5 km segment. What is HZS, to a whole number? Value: 167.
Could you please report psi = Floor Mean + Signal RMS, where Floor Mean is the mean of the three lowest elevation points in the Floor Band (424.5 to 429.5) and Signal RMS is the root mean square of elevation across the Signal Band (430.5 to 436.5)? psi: 205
